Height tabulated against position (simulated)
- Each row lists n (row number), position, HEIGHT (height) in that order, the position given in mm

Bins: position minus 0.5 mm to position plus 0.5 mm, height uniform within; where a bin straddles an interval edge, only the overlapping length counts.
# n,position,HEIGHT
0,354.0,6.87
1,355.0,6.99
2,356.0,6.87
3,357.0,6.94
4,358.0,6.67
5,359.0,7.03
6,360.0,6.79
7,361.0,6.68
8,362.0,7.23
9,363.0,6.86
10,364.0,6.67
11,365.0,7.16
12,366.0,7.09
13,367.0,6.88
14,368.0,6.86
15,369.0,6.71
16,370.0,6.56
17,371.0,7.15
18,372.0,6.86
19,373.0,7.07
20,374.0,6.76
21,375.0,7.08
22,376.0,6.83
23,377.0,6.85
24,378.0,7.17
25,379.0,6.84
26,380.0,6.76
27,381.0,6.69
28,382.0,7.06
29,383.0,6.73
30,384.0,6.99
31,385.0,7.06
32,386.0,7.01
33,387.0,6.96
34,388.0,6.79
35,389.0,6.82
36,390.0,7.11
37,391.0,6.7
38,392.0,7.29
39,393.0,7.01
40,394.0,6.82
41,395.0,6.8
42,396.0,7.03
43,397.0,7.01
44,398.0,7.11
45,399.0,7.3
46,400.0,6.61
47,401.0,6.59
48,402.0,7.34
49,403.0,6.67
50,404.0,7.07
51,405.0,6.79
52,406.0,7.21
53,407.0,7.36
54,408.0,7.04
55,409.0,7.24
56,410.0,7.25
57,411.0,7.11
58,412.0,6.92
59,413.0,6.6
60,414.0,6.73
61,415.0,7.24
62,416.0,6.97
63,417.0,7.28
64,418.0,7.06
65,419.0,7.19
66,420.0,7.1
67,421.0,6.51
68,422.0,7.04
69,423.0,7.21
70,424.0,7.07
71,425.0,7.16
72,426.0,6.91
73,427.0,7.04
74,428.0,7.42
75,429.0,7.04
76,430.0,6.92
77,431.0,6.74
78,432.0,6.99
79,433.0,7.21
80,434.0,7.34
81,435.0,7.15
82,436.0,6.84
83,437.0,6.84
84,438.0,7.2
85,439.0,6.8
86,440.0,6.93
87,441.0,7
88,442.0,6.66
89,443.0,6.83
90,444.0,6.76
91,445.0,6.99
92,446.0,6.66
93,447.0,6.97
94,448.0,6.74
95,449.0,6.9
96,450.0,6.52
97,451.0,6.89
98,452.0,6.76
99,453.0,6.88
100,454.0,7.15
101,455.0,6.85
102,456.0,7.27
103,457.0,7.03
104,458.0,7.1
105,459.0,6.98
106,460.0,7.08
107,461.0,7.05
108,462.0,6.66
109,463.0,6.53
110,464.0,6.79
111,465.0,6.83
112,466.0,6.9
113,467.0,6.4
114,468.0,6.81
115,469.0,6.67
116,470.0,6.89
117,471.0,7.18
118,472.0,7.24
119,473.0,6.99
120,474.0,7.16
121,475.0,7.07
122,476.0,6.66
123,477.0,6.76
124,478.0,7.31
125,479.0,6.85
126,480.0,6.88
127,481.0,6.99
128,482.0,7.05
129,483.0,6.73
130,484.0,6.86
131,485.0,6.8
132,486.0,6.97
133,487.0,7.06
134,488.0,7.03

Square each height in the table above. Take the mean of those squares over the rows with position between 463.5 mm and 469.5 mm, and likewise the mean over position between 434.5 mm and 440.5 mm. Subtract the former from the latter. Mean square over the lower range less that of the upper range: 3.1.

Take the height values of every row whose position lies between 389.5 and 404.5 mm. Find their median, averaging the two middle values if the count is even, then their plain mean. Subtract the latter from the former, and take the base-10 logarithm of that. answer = -1.34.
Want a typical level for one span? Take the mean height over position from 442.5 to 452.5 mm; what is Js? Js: 6.80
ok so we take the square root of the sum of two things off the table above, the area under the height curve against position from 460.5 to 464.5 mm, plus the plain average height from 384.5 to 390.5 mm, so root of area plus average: 5.8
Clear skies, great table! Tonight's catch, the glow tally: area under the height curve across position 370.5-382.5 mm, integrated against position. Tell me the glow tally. 83.1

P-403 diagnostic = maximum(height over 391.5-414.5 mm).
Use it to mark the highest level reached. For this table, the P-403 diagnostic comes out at 7.36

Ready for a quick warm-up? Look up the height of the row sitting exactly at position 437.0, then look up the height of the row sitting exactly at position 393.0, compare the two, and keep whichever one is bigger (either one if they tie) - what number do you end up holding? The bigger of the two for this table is 7.01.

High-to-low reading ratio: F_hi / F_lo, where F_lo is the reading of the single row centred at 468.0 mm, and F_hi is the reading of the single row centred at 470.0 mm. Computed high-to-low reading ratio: 1.01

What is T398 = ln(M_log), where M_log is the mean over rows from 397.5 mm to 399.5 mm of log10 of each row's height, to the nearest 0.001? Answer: -0.154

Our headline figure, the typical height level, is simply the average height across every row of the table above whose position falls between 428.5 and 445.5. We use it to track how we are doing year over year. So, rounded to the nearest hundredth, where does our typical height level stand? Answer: 6.96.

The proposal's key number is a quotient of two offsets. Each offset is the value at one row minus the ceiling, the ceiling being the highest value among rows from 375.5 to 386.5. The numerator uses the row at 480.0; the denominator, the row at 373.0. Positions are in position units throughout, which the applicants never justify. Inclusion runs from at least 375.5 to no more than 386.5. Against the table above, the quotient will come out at 3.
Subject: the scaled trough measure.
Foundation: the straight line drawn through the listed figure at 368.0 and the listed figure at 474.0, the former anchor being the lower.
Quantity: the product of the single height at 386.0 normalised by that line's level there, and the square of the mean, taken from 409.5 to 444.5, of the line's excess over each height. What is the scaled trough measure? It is 0.00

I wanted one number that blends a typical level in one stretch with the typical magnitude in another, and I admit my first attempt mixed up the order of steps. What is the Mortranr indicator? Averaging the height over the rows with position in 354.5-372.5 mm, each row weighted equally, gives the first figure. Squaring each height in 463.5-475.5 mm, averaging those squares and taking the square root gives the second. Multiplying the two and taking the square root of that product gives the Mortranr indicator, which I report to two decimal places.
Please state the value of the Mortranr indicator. 6.90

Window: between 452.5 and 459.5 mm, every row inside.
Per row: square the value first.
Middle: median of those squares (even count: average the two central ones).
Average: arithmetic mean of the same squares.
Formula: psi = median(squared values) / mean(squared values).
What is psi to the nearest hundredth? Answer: 1.00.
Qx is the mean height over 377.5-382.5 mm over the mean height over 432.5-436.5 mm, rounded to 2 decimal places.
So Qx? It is 0.97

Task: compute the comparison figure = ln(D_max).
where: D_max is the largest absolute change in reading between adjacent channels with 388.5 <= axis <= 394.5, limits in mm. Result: -0.53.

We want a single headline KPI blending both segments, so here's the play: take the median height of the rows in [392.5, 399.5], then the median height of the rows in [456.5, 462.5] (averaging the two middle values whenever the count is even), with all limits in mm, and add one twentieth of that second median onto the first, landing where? 7.36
